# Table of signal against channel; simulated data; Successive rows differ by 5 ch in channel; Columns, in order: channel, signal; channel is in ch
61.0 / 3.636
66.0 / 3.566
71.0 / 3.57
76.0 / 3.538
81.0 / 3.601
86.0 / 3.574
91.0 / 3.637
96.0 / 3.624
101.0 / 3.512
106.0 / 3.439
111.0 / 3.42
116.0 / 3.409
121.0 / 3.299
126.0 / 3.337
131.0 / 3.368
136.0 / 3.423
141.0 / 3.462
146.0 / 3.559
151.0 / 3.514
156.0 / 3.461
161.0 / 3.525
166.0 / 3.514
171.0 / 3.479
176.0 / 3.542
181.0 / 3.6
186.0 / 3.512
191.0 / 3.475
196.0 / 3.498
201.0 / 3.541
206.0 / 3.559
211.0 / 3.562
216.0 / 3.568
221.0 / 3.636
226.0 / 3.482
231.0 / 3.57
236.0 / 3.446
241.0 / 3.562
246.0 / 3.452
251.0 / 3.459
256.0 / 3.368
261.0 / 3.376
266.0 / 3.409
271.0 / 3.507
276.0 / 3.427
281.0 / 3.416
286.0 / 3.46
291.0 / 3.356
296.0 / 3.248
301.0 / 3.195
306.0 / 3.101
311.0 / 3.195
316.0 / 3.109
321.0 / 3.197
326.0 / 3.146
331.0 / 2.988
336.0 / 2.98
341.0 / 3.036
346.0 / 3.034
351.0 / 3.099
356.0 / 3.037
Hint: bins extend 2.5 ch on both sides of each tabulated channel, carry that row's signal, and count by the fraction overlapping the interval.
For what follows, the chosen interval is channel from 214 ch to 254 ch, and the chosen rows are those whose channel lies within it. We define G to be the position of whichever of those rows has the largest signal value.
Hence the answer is 221.0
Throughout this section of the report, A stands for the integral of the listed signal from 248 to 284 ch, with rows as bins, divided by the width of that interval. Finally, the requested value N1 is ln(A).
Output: 1.23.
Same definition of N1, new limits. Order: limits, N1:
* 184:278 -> 1.25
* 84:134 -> 1.24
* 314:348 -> 1.12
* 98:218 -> 1.25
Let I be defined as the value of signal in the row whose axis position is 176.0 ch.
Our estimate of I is 3.542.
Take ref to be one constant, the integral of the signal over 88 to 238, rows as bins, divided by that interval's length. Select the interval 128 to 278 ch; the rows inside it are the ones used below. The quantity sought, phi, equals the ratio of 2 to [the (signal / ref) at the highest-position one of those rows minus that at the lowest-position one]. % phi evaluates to 119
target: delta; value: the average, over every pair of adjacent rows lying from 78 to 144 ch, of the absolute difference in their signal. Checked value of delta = 0.049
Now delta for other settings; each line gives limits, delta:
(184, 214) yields 0.025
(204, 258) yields 0.077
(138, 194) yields 0.055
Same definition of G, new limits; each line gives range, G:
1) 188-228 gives 221.0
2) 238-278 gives 241.0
